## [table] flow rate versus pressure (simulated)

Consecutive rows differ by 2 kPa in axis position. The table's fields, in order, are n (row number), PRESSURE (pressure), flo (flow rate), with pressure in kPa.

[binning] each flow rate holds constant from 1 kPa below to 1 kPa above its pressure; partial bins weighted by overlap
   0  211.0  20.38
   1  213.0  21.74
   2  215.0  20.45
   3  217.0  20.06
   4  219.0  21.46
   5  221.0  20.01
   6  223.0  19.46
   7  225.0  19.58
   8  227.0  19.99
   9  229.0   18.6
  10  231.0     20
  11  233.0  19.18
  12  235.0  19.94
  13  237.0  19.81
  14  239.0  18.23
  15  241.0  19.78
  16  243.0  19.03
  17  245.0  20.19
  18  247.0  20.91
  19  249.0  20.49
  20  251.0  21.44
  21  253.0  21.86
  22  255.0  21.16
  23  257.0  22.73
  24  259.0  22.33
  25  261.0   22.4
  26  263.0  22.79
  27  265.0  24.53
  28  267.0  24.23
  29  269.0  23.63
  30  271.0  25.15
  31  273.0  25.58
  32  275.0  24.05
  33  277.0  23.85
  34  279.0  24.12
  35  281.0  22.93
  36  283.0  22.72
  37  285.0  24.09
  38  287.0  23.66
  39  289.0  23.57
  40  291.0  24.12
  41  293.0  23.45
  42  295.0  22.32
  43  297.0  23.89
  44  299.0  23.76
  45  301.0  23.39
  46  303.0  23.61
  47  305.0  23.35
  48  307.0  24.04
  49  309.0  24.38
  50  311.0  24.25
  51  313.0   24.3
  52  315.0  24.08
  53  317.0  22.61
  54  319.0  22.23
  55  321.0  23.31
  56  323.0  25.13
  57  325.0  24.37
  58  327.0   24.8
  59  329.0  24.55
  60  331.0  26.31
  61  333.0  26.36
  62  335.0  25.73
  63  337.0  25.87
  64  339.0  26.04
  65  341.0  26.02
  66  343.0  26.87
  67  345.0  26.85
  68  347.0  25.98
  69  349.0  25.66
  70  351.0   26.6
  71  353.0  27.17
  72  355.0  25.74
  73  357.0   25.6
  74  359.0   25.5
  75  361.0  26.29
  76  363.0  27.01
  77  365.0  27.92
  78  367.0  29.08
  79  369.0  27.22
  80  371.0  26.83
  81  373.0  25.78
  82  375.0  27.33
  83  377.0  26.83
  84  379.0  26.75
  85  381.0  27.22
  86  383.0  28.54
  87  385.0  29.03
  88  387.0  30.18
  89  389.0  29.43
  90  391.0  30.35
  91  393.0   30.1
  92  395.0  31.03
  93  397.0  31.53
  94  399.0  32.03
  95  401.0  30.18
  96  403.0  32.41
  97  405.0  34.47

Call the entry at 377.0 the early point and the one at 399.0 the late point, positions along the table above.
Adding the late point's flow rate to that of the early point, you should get 58.9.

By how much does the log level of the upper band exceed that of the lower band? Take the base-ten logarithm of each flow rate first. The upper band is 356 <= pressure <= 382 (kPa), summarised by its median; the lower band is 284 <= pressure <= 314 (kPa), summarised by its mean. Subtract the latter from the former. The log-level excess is 0.053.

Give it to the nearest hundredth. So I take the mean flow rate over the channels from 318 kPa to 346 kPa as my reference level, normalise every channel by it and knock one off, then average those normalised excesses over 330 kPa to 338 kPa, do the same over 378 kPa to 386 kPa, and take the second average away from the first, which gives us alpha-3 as -0.07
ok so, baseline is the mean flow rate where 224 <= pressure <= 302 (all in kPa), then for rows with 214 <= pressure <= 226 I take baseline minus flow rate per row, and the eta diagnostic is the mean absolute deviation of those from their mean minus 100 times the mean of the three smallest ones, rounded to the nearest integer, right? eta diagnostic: -148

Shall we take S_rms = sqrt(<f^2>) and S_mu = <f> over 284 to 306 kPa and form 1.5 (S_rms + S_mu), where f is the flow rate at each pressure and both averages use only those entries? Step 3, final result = 71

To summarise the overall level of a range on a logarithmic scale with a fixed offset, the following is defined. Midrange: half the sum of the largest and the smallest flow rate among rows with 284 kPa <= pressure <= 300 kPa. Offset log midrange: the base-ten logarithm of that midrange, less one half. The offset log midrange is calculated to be 0.866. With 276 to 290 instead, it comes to 0.870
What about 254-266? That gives 0.859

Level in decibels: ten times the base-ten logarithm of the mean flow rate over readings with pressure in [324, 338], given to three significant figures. 14.1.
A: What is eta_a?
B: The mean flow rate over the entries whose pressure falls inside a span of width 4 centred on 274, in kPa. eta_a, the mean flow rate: 24.8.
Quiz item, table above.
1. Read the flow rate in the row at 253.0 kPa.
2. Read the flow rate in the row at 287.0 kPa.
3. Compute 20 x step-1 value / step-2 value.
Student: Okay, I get 18.5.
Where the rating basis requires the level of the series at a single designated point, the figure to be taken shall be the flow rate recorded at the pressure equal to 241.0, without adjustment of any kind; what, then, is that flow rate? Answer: 19.78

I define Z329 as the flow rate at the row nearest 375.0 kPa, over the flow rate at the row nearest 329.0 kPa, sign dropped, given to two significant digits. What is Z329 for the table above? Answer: 1.1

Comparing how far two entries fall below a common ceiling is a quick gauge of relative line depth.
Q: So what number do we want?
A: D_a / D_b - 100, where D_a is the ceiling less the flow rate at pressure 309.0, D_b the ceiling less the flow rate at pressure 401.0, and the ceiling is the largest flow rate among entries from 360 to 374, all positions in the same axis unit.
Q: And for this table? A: -104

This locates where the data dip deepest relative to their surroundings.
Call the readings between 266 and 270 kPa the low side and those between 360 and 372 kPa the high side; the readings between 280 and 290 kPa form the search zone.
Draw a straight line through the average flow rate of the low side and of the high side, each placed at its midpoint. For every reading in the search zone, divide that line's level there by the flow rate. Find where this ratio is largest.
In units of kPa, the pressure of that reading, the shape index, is 283.0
